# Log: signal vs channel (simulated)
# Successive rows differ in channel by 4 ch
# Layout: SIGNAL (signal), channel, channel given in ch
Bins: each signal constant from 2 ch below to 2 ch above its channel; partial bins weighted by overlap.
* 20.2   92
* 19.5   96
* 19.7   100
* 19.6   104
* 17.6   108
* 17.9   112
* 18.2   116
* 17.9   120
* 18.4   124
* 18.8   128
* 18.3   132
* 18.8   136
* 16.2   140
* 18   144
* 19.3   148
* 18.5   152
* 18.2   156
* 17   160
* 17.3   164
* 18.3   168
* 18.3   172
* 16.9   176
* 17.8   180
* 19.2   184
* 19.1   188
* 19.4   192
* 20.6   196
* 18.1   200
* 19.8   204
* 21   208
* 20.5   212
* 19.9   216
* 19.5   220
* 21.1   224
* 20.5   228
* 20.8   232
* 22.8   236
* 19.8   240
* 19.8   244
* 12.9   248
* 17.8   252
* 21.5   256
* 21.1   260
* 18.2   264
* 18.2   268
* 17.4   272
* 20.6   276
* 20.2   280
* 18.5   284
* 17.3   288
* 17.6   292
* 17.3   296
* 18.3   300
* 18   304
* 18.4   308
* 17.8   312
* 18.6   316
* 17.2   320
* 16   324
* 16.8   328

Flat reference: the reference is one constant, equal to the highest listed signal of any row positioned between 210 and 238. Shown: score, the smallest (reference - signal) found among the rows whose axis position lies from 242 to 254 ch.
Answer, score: 3.0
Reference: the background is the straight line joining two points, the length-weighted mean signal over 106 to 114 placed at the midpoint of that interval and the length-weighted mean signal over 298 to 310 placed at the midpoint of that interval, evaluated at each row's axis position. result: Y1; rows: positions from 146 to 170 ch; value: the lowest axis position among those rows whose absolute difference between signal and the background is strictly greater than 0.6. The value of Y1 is 148 ch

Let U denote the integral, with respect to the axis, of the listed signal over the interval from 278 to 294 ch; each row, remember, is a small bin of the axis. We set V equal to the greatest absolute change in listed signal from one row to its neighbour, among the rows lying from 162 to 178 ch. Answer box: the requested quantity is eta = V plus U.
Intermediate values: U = 294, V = 1.4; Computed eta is 296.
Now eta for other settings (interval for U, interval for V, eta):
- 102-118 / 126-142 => 296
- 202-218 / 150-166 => 326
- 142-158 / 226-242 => 299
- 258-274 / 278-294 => 301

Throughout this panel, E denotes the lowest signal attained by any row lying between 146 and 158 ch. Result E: 18.2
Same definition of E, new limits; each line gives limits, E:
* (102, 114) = 17.6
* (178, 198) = 17.8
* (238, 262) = 12.9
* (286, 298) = 17.3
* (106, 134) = 17.6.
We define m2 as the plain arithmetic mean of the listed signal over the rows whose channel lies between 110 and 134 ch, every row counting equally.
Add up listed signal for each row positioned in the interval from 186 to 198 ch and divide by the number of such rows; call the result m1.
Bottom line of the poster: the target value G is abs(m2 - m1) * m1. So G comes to 29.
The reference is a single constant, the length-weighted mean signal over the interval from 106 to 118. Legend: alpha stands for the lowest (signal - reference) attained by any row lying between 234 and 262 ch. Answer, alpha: -5.0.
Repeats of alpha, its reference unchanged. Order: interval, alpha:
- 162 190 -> -1.0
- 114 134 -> 0.0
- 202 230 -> 1.6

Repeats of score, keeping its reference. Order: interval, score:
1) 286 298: 5.2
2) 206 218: 1.8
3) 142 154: 3.5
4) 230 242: 0.0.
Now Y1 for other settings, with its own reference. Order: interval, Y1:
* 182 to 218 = 184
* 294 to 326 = 296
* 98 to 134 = 100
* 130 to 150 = 136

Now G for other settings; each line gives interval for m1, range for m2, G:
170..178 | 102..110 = 18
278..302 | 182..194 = 19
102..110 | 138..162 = 14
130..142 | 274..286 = 36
